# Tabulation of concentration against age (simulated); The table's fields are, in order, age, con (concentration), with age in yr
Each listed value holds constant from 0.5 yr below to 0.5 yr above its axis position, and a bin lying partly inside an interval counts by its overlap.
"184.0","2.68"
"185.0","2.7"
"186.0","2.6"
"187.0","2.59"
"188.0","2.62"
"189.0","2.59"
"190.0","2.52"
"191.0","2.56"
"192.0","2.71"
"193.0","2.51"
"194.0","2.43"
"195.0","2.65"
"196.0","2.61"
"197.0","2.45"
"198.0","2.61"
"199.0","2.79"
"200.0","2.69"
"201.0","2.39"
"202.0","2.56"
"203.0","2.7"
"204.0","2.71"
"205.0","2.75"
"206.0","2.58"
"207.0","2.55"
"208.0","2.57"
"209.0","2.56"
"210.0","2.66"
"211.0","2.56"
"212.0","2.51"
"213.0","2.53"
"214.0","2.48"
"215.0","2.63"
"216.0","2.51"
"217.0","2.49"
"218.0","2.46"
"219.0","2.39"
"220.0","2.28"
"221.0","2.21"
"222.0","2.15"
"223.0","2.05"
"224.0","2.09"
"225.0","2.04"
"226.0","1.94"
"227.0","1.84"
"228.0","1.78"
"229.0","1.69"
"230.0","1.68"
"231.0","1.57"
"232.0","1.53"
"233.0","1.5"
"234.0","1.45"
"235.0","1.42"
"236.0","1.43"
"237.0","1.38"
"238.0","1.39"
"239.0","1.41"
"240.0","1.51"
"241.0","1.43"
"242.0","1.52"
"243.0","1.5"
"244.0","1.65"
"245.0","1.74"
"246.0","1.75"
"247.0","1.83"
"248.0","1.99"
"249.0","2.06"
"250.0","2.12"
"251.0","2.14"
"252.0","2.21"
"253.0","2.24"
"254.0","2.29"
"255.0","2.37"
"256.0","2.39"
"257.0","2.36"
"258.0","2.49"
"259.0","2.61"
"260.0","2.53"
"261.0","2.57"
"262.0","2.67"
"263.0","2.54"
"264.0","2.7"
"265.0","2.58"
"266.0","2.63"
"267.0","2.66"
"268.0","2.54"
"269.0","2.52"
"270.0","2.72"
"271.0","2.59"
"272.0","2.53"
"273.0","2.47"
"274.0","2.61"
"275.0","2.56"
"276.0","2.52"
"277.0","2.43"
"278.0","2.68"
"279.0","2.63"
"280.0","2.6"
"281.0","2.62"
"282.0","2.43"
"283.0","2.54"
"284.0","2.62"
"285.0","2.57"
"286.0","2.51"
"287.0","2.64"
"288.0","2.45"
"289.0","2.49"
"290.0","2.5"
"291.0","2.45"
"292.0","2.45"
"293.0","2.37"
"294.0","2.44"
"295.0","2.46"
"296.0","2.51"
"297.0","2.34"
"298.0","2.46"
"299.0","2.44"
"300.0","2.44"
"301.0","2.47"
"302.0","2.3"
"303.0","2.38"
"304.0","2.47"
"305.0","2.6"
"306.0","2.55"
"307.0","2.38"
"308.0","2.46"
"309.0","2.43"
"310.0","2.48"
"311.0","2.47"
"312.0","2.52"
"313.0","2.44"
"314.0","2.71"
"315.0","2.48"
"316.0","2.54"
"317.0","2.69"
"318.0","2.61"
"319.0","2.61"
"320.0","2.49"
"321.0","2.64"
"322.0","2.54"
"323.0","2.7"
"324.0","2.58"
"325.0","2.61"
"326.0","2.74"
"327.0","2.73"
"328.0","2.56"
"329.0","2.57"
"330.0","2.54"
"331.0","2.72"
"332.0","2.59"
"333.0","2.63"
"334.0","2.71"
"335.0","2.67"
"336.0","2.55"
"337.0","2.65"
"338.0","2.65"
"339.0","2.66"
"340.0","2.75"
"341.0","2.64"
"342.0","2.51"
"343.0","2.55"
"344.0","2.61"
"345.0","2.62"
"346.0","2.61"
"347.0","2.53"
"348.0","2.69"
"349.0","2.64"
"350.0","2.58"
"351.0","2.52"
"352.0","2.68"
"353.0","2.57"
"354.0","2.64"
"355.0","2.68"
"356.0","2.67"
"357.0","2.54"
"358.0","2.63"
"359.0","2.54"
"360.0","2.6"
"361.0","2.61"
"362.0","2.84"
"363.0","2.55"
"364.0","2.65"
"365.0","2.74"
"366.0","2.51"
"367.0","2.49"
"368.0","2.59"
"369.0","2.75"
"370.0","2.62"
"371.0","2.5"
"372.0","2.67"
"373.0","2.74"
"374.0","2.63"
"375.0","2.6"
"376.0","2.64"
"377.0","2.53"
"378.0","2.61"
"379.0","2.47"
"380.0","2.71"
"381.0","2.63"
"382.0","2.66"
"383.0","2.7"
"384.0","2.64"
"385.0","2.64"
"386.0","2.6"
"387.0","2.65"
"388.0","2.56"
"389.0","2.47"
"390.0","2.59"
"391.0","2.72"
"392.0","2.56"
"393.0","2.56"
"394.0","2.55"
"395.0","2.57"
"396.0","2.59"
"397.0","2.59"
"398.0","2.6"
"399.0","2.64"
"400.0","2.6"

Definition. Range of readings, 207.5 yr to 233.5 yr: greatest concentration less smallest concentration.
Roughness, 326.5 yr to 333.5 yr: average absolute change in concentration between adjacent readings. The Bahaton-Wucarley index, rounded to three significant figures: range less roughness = 1.07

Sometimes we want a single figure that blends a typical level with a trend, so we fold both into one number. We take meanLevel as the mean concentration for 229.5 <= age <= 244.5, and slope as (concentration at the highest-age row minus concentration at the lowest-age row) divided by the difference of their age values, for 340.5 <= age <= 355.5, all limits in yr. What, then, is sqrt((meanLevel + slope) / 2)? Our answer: 0.86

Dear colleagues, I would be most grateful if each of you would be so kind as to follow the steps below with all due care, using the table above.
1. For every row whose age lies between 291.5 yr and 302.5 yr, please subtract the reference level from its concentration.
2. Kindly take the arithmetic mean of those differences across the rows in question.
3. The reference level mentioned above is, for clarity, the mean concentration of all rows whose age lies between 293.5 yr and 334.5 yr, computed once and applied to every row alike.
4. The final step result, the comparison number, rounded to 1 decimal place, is -0.1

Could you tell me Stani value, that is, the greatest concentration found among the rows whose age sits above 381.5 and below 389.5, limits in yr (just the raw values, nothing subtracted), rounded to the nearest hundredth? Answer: 2.70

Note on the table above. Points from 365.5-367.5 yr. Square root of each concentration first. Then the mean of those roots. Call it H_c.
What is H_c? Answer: 1.581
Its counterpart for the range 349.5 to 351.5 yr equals 1.597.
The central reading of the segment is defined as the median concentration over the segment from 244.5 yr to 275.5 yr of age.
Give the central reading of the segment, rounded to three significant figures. 2.52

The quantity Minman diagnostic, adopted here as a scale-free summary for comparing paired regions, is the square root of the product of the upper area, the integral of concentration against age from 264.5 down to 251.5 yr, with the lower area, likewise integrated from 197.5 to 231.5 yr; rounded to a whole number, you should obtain 51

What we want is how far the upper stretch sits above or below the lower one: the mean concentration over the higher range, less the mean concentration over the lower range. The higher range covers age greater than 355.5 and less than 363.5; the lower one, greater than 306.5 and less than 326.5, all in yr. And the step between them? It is 0.07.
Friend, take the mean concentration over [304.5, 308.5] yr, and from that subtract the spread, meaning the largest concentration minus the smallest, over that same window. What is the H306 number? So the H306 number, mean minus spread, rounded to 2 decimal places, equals 2.28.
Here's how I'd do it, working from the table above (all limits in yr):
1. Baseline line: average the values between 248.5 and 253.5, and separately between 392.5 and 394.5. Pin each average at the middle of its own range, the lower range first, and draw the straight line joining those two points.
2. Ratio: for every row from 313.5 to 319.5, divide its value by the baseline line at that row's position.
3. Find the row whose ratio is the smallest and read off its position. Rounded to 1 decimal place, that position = 315.0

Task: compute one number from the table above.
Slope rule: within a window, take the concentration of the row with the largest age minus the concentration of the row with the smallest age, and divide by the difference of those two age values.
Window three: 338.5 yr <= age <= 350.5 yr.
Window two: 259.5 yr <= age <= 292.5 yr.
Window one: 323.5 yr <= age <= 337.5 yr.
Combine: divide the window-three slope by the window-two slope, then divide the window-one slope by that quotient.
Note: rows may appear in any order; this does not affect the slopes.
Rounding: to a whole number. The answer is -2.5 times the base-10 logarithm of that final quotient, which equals 7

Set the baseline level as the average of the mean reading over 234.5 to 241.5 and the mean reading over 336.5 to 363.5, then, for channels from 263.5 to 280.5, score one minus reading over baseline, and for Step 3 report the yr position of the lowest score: 270.0 yr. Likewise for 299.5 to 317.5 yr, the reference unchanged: 314.0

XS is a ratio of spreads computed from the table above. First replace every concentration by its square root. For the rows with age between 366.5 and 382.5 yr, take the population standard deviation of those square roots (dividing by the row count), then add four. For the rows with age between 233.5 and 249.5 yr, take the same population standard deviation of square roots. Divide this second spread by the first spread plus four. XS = 0.020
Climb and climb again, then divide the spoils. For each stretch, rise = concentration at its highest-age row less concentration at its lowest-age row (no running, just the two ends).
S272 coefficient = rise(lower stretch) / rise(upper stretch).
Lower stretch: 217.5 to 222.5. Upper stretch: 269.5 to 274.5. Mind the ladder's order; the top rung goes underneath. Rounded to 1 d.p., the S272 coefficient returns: 2.8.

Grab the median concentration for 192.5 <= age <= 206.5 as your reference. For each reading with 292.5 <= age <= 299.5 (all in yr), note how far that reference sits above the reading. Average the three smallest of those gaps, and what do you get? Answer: 0.13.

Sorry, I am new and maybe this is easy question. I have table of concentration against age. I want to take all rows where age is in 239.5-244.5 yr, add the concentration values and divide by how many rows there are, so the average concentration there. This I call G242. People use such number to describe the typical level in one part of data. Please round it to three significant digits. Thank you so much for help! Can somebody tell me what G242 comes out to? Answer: 1.52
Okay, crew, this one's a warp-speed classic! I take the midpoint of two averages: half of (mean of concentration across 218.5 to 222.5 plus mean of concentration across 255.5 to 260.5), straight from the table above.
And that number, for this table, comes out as 2.37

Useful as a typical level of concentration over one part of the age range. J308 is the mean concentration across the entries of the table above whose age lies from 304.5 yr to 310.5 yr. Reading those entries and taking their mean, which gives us 2.48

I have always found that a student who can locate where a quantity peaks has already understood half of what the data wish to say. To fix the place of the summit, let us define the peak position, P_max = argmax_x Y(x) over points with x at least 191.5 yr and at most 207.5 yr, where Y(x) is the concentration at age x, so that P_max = 199.0 yr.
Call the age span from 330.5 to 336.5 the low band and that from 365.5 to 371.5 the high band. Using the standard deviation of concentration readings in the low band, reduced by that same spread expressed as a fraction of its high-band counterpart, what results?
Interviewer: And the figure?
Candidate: -0.61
